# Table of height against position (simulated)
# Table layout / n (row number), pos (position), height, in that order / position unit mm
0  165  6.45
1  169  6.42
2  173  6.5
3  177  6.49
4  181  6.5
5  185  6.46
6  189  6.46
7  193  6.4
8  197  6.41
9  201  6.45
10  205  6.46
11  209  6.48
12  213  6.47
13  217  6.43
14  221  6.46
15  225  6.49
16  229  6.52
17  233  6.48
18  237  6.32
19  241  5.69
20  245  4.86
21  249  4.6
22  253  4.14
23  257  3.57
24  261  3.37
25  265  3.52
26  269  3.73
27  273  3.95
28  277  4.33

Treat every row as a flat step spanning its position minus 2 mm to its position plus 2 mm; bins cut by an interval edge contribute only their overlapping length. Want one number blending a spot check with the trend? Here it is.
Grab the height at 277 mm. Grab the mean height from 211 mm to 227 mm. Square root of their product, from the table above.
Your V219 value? 5.3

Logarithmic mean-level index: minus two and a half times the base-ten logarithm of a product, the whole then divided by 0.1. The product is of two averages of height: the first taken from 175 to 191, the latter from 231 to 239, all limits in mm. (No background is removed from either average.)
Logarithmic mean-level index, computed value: -40.4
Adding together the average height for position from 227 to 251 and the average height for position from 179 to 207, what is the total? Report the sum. 12.2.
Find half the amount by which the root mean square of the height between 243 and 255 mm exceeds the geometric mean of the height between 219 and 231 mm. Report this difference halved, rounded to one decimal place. -1.0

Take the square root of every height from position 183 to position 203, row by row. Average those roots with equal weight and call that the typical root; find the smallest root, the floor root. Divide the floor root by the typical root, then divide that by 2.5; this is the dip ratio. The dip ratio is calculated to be 0.399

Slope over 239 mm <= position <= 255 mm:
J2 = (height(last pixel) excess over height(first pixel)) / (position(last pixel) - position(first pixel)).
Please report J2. -0.13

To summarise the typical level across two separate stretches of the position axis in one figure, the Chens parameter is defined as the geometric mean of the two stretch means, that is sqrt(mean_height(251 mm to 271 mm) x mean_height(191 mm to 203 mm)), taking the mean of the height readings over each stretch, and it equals 4.9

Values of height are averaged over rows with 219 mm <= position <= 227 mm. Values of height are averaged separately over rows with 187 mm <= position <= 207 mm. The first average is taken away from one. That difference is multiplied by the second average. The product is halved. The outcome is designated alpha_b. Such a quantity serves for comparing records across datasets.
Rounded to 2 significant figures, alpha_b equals -18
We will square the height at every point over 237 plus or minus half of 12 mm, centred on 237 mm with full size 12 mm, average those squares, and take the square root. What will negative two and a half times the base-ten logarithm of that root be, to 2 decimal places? -1.98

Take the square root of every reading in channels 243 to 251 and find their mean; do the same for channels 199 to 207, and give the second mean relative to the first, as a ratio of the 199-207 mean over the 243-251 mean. 1.17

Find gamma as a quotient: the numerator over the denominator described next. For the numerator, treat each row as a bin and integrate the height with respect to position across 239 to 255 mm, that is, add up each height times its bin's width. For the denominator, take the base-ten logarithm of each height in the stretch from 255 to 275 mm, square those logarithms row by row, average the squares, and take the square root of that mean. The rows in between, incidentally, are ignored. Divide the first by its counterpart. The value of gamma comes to 138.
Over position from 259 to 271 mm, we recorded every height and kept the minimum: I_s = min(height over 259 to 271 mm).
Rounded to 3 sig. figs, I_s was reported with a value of 3.37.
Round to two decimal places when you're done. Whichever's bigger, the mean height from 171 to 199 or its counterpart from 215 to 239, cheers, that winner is 6.46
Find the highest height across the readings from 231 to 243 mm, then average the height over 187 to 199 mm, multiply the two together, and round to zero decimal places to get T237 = 42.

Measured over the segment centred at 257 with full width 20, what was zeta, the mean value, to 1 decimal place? 3.8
